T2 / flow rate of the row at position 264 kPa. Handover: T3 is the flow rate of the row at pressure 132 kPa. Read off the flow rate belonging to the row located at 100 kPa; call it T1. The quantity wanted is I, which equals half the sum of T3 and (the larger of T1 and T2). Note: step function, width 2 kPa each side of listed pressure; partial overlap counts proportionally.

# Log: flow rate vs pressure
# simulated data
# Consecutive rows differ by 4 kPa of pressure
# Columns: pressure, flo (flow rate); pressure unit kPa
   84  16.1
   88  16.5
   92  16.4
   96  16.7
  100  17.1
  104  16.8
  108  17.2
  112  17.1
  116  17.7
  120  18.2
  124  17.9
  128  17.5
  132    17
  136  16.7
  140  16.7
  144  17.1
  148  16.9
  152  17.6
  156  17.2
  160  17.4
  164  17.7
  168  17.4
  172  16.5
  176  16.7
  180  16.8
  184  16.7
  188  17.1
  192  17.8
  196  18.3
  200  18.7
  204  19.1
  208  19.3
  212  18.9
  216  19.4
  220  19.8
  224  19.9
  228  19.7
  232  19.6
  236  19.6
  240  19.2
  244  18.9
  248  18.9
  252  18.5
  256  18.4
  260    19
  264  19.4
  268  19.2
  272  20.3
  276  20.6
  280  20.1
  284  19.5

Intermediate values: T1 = 17.1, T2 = 19.4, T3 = 17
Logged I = 18.2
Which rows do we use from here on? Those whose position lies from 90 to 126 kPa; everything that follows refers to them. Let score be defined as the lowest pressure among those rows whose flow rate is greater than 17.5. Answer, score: 116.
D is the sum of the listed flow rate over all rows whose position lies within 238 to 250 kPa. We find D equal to 57.0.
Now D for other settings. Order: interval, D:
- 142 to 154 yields 51.6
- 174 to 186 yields 50.2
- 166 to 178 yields 50.6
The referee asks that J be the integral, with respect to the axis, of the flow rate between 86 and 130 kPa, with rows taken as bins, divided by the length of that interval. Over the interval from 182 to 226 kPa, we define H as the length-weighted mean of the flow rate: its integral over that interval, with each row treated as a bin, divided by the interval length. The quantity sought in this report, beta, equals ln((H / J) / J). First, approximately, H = 18.6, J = 17.2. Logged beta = -2.76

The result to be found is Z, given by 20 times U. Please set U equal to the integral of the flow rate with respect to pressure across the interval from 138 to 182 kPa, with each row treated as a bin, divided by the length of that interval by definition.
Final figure 342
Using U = 17.1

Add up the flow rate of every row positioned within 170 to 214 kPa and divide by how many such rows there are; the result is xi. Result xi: 17.8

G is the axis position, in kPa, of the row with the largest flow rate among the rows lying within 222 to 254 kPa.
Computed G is 224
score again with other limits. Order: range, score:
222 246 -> 224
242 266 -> 244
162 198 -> 164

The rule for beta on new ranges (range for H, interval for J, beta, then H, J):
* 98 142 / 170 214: -2.91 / 17.3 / 17.8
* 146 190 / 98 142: -2.86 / 17.1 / 17.3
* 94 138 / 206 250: -3.08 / 17.3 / 19.4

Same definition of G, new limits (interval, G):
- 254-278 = 276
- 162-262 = 224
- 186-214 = 208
